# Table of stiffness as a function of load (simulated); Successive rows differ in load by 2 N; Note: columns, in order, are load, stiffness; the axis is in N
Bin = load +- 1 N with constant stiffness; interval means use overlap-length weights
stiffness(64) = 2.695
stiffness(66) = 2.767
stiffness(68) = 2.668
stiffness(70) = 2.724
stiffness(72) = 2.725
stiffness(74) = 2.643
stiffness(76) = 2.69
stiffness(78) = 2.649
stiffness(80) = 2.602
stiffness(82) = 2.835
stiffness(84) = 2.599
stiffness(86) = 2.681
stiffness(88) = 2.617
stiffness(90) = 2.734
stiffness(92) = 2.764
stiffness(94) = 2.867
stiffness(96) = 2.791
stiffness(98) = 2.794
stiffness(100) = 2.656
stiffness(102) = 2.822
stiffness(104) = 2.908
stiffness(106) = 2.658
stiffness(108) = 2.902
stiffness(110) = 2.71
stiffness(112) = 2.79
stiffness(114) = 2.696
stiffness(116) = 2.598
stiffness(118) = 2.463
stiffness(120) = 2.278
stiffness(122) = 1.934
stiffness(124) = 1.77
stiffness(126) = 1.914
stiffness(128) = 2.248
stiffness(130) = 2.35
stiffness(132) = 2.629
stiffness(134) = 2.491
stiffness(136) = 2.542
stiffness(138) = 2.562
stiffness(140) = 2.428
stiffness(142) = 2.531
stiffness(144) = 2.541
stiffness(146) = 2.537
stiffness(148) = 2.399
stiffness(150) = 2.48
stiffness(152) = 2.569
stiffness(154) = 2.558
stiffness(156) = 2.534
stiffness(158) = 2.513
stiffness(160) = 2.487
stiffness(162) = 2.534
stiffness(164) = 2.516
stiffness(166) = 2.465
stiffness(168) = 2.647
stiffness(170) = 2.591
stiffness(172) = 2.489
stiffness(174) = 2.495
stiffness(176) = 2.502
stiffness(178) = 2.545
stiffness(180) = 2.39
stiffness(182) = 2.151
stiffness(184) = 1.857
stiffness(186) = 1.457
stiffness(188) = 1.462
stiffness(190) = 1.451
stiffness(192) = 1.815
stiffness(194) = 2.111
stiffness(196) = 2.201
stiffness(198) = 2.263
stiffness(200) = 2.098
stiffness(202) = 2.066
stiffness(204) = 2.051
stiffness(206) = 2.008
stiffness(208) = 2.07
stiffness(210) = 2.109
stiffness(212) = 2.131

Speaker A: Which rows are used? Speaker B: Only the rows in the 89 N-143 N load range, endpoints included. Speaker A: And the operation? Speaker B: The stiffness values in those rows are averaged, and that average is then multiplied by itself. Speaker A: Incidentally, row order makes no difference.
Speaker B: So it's 6.50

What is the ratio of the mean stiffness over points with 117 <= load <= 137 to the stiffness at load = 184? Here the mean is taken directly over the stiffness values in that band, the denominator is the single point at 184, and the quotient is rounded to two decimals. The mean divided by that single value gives 1.22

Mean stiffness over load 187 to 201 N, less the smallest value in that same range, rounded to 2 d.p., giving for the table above 0.46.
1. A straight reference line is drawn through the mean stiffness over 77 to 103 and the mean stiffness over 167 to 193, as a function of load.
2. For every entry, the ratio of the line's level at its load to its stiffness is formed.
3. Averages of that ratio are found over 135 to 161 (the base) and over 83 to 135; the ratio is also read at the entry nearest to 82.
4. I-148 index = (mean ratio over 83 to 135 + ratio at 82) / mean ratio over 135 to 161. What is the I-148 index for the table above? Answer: 2.15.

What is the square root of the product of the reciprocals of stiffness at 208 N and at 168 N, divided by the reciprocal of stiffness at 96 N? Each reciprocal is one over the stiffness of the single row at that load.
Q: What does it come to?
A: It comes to 1.19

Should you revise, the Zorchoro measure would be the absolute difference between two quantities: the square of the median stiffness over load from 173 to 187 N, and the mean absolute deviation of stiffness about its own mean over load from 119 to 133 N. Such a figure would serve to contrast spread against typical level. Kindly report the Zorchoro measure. 5.47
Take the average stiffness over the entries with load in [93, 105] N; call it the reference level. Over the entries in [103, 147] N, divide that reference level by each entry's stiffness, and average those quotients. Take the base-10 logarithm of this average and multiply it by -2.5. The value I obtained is -0.15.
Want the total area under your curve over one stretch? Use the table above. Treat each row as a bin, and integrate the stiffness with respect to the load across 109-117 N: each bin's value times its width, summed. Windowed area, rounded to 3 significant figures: 21.6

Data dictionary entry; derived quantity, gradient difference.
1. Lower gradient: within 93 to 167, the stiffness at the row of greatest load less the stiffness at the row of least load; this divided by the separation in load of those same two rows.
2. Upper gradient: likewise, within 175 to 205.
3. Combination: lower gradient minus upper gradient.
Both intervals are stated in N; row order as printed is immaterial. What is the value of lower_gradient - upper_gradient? 0.01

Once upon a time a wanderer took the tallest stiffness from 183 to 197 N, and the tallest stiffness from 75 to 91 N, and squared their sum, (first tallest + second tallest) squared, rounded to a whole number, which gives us 25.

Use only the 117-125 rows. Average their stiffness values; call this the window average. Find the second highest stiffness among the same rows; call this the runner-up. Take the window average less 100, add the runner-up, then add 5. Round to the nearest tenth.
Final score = -90.6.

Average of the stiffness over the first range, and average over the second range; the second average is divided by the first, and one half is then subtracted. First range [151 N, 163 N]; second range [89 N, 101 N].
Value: 0.59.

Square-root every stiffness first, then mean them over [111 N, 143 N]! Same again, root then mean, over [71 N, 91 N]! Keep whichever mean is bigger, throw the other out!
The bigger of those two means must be 1.64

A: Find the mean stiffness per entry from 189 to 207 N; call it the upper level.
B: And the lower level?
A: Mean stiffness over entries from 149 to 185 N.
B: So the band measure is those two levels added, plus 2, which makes 6.5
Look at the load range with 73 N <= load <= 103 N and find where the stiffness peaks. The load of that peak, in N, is 94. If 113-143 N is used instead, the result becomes 114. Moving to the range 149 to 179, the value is 168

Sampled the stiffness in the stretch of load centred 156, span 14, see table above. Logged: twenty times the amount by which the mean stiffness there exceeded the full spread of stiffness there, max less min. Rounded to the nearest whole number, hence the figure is 49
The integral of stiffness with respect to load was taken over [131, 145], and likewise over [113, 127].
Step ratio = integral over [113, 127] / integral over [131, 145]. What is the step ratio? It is 0.88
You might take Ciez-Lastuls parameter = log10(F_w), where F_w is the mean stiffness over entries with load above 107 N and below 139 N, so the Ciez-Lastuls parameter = 0.39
